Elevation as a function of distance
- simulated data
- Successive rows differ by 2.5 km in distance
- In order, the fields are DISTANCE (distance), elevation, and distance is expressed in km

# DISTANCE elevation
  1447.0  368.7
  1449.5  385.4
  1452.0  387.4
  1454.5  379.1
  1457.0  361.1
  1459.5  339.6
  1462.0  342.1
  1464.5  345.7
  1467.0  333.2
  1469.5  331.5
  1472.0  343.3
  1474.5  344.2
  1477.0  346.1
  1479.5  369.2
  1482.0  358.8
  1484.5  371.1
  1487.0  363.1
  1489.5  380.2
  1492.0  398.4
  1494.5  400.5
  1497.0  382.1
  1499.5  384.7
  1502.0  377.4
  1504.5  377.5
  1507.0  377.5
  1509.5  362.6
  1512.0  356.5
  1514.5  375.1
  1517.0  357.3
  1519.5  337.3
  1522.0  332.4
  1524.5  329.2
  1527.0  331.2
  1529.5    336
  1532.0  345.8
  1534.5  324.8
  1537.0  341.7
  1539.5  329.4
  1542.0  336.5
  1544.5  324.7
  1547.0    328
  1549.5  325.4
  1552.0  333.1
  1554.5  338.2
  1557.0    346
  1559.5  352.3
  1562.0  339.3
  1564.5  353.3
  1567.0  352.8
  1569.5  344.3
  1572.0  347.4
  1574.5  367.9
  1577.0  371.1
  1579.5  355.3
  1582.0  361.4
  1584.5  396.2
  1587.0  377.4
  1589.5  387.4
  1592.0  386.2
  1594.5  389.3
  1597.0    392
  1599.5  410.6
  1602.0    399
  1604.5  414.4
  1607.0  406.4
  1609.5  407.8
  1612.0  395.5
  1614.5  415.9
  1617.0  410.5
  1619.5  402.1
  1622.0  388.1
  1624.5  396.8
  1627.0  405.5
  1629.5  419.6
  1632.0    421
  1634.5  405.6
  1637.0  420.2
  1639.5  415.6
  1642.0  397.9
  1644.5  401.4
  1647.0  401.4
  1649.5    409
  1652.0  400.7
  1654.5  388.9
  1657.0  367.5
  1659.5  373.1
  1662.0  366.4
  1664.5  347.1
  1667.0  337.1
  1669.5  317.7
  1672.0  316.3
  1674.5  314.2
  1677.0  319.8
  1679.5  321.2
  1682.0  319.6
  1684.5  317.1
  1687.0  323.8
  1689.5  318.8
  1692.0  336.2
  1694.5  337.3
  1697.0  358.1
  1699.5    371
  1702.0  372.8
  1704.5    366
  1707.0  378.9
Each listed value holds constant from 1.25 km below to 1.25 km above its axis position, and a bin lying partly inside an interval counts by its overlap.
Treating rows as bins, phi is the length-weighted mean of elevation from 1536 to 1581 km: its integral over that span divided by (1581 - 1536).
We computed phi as 344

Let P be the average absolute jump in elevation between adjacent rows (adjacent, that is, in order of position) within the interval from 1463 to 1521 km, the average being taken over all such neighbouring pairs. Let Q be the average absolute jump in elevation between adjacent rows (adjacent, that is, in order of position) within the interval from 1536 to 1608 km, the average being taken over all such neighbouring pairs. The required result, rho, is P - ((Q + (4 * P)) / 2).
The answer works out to -15.1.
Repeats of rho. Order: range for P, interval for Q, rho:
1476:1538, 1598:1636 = -16.0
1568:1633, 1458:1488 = -14.7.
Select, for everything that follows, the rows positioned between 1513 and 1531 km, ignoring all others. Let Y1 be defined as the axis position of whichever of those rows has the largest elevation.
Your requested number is 1514.5 km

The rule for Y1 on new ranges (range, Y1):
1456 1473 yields 1457.0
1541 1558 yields 1557.0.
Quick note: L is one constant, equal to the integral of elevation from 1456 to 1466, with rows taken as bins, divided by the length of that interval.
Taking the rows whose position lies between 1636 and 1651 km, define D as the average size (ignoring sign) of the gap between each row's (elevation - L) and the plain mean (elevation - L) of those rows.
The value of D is 7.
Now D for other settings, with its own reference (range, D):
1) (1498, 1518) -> 9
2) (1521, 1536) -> 5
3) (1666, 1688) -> 4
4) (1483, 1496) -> 13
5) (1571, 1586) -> 12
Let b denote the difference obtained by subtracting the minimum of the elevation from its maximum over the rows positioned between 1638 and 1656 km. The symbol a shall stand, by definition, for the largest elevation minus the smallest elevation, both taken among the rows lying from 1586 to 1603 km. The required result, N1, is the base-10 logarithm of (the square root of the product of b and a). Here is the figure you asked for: 1.474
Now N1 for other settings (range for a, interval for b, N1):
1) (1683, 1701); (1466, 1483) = 1.654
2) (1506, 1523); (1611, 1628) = 1.549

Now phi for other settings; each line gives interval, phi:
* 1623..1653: 408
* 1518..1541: 334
